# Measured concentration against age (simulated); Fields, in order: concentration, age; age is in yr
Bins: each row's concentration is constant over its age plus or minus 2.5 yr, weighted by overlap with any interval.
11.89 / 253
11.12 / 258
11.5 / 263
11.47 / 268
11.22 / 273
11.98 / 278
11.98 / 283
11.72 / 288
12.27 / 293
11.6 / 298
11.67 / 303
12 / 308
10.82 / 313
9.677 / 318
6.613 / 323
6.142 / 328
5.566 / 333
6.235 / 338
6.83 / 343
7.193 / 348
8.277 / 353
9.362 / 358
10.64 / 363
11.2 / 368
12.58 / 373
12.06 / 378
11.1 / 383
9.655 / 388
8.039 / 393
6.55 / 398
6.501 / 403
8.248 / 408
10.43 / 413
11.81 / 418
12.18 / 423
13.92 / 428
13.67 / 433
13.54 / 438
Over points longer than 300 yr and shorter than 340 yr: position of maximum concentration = 308 yr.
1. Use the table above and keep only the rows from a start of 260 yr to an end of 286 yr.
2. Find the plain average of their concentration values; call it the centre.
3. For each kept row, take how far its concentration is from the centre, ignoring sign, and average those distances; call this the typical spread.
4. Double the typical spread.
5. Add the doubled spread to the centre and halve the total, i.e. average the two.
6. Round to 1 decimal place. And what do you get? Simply 6.1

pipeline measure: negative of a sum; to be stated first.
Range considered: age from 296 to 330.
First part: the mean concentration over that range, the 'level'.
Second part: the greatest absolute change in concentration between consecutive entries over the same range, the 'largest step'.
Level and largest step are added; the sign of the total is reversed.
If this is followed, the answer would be -12.9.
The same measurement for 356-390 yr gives -12.4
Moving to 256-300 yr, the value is -12.4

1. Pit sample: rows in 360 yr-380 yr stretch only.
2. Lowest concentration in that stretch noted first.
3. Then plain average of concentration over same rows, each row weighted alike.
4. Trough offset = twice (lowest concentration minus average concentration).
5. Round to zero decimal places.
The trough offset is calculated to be -2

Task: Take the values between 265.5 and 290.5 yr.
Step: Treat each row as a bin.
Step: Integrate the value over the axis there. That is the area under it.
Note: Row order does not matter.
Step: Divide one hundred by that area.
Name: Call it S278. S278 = 0.34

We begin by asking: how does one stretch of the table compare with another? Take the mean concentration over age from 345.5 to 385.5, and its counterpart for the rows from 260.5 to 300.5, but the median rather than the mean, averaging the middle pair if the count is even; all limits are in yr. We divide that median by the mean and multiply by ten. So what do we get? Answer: 11.3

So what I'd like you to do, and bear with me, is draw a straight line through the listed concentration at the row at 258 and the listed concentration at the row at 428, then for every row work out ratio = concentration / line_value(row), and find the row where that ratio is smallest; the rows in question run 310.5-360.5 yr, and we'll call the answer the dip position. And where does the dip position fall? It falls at 333 yr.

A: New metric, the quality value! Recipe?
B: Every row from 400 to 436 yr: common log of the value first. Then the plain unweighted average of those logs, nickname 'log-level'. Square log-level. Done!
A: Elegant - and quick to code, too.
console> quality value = 1.05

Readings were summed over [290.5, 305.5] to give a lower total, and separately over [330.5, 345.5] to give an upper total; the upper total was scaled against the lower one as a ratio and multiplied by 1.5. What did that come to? 0.79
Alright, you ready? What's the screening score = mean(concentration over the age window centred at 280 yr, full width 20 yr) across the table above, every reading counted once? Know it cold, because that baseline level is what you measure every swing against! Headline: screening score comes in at 12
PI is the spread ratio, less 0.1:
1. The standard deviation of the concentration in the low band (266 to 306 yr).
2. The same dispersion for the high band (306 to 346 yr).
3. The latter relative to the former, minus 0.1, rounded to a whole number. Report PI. 7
